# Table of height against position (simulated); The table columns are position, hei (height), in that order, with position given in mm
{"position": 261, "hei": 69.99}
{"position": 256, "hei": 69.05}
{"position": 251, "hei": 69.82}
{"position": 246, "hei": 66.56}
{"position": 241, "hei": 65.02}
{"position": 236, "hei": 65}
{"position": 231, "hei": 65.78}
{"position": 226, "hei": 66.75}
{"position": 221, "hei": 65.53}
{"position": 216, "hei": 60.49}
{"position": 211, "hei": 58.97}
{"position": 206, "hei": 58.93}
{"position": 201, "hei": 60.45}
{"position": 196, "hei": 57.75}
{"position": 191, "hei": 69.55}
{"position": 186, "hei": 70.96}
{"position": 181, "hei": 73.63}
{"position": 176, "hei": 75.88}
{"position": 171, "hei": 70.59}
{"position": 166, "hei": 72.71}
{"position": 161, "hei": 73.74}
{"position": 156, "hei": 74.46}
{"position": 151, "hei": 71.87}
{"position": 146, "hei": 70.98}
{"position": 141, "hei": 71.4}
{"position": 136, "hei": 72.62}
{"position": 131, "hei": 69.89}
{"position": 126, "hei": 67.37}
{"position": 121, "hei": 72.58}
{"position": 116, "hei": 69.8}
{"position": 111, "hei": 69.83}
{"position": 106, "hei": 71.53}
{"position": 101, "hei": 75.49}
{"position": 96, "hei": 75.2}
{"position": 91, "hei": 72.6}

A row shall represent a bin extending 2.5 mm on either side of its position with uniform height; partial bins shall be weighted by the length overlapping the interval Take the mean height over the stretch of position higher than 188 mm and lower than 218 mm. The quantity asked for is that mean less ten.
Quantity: 51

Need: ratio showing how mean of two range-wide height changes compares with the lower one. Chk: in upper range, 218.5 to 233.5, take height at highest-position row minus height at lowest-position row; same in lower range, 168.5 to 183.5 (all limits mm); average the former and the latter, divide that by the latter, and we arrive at 0.54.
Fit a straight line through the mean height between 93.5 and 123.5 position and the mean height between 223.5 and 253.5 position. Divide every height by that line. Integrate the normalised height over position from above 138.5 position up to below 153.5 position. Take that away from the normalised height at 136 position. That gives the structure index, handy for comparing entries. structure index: -14.1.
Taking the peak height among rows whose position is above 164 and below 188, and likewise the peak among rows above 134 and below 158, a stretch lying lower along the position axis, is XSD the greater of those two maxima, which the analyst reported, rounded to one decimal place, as 75.9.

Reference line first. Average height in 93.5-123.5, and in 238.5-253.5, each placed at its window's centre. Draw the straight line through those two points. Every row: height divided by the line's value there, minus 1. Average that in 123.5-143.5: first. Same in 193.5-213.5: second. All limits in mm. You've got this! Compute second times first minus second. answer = 0.14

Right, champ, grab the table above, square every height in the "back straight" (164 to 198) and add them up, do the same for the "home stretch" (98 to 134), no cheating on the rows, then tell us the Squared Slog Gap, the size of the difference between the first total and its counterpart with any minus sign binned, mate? 598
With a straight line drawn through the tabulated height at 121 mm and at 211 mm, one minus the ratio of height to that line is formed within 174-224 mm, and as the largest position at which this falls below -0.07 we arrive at 221 mm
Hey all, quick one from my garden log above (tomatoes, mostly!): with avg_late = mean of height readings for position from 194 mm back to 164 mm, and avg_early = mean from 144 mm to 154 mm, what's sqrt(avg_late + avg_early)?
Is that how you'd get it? 12.0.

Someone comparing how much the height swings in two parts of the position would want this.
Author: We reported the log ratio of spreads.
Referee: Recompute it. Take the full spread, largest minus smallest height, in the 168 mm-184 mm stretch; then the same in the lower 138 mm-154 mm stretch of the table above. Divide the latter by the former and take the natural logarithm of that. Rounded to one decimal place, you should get -1.8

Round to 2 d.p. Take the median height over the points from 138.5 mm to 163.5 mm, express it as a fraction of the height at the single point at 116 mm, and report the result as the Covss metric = 1.03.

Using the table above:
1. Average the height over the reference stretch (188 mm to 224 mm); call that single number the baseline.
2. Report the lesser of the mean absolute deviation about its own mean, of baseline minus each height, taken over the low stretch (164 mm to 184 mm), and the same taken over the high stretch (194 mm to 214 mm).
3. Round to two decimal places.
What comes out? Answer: 0.71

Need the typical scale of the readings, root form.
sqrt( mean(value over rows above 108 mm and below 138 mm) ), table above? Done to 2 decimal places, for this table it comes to 8.39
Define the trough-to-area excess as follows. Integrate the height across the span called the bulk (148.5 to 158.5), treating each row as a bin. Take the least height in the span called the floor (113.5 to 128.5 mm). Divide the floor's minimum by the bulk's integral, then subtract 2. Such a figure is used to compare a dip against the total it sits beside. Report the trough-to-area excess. -1.91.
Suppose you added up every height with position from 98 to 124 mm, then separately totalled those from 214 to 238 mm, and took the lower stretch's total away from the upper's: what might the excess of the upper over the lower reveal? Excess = -36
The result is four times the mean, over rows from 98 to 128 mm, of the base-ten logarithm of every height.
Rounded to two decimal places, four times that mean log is 7.41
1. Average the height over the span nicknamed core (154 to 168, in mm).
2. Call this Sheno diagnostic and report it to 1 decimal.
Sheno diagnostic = 73.6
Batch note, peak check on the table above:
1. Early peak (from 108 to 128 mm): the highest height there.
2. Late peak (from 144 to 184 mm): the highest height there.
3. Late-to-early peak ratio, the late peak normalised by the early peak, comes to 1.05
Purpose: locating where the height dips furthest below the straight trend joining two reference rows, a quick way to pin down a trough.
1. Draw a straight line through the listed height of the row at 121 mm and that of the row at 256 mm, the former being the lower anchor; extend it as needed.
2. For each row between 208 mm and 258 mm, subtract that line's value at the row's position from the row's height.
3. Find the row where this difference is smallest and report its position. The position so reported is 211 mm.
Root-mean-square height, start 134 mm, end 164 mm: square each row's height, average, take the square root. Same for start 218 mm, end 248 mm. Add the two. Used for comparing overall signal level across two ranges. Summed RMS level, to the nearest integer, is 138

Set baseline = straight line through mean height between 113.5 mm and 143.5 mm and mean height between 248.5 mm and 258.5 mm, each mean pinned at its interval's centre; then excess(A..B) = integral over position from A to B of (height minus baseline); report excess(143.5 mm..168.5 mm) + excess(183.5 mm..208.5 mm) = -101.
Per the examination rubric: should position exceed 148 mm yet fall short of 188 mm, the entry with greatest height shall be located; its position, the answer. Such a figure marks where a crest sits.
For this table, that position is 176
